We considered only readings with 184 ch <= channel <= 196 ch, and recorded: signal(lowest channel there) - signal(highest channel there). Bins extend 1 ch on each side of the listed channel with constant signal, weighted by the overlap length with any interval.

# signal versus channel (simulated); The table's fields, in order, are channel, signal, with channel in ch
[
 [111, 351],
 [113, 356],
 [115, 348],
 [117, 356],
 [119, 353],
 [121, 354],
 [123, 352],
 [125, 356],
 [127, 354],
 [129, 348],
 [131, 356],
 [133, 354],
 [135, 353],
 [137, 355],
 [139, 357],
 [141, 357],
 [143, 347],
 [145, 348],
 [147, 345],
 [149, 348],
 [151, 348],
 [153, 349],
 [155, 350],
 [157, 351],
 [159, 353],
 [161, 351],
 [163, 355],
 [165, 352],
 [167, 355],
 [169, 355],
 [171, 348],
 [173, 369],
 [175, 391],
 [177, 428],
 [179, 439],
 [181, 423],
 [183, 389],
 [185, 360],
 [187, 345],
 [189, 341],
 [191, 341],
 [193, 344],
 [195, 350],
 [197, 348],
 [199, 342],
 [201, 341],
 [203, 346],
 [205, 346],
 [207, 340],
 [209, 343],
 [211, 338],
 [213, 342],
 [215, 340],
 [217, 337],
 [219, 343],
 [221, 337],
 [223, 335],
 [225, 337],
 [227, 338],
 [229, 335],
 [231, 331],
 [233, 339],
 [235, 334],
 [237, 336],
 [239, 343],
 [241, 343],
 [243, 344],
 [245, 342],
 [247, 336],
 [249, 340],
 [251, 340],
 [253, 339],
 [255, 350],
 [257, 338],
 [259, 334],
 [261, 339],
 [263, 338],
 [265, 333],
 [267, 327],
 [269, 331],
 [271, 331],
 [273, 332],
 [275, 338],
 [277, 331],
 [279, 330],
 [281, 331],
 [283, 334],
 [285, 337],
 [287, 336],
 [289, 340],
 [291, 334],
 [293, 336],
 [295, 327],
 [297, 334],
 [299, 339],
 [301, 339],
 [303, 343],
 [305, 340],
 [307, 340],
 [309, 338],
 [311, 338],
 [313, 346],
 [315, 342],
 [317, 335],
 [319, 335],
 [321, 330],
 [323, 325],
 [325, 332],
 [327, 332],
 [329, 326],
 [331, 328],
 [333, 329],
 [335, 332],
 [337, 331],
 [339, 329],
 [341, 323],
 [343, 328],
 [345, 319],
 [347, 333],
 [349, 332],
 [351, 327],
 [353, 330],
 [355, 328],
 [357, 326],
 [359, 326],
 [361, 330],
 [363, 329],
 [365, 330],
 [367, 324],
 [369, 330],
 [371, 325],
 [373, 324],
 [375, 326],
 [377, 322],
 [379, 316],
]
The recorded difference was 10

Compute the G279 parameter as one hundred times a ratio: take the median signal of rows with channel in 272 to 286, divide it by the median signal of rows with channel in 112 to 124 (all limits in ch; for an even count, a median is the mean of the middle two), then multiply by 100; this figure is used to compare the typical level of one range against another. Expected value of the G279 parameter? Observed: 93.9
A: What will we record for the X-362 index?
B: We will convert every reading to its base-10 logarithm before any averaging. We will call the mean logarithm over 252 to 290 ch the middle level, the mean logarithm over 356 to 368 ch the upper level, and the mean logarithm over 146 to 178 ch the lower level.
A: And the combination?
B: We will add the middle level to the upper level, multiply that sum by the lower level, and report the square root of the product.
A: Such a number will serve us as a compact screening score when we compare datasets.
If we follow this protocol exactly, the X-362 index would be 3.59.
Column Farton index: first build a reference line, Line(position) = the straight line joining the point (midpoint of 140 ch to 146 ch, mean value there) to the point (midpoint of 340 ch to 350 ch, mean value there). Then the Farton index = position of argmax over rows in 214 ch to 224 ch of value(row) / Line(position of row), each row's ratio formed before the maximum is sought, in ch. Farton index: 219 ch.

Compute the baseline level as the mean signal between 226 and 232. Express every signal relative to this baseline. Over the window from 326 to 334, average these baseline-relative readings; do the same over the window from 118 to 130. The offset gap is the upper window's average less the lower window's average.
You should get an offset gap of -24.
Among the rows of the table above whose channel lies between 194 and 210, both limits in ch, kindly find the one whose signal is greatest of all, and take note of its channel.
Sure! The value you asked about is 195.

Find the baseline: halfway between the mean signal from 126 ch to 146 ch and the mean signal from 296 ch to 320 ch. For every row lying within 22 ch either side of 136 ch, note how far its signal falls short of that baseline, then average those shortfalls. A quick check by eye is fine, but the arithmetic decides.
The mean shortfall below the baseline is -6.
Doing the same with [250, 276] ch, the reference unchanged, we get 10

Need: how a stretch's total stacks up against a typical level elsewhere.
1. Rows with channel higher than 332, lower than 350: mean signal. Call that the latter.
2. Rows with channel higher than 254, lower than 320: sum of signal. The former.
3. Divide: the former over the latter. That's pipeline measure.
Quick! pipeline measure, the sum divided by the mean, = 33.8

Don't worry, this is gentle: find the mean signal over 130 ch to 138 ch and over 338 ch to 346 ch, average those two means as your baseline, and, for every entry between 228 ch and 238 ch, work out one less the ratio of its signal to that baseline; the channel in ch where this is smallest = 233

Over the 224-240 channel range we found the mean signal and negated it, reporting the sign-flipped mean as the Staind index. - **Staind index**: -337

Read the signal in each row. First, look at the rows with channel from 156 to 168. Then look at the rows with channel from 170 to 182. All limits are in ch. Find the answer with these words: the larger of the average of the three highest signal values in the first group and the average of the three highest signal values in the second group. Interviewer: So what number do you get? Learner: 430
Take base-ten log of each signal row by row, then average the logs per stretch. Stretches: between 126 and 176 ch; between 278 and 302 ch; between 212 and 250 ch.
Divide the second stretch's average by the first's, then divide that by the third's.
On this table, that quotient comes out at 0.392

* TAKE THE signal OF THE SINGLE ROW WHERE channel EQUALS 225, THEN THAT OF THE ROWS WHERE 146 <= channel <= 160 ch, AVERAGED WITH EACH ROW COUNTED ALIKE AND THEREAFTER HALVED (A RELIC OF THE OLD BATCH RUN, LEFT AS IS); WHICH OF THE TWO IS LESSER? 174.6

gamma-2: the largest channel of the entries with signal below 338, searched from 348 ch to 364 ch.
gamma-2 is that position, 363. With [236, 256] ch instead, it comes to 247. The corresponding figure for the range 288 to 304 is 297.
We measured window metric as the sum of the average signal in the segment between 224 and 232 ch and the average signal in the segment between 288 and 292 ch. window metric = 672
